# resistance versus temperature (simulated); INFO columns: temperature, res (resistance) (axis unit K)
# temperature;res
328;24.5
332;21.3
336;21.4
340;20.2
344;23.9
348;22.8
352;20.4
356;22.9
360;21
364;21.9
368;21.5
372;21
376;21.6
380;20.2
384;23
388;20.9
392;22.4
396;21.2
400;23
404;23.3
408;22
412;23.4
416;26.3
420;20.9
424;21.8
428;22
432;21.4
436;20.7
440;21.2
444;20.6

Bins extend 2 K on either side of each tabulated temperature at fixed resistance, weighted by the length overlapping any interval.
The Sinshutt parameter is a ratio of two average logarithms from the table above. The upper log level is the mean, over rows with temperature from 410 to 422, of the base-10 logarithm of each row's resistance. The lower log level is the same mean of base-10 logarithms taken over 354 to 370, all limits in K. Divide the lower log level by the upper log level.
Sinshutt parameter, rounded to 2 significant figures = 0.98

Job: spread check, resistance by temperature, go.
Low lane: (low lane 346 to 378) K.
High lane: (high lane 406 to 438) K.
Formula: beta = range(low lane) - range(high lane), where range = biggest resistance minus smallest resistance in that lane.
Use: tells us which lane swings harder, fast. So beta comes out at -3.1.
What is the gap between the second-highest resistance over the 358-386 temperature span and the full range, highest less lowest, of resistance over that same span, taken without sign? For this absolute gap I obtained 19.1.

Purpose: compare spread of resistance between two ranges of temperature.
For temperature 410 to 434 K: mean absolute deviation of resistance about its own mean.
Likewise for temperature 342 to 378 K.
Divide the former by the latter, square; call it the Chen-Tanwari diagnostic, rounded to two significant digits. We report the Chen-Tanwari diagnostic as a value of 2.8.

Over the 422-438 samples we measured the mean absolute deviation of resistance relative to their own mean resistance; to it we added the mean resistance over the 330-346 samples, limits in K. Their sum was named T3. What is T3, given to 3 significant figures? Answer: 22.1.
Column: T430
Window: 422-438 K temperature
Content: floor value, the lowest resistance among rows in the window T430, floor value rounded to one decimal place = 20.7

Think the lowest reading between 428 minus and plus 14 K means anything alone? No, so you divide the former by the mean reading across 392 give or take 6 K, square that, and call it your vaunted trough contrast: 0.927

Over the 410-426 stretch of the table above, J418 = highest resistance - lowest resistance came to 5.4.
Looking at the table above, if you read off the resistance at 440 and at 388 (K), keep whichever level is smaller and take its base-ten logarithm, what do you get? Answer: 1.32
